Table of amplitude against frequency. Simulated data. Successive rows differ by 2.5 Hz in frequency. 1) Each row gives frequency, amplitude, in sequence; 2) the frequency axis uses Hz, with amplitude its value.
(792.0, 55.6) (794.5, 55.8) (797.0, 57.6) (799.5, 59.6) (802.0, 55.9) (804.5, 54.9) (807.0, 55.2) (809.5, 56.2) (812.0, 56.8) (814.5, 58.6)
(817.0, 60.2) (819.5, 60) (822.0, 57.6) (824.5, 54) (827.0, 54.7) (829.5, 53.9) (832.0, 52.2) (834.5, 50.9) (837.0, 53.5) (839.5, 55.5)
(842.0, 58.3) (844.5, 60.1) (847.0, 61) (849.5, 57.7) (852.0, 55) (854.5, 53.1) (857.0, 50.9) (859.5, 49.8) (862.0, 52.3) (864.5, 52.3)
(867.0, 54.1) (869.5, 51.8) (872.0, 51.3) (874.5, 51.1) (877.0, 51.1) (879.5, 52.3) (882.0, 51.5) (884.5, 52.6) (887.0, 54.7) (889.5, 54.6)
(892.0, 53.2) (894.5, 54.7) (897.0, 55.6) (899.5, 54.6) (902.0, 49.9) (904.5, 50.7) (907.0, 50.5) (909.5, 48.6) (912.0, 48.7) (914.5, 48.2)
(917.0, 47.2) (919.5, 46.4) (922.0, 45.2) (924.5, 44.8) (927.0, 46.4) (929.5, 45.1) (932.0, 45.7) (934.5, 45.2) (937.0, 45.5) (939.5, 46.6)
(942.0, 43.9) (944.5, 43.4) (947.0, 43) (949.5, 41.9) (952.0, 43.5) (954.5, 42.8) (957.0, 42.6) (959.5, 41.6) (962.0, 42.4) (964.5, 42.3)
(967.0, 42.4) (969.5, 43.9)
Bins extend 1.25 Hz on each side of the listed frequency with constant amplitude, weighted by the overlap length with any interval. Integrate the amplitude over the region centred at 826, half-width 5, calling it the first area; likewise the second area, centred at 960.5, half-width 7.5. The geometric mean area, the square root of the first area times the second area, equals 591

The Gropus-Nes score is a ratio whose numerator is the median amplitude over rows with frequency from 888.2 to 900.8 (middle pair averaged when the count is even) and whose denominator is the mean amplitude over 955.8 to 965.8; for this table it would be 1.29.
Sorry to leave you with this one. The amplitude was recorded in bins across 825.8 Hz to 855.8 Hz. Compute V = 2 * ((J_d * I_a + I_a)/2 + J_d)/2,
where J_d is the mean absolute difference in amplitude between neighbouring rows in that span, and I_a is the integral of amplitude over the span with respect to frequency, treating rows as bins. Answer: 2484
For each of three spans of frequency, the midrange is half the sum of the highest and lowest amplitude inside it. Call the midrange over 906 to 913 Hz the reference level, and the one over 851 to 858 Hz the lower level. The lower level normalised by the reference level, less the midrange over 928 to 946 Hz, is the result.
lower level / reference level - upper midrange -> -44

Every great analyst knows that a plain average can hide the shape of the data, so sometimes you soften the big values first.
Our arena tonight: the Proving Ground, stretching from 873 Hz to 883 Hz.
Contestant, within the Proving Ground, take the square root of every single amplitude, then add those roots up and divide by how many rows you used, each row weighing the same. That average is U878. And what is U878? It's 7.18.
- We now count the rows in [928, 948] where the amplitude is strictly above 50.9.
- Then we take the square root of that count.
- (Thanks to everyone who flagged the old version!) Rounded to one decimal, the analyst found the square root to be 0.0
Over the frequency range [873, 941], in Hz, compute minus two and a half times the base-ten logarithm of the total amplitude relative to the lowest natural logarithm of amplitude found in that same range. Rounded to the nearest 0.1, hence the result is -6.4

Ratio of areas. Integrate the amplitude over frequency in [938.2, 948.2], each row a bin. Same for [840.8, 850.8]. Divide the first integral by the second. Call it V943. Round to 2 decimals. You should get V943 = 0.75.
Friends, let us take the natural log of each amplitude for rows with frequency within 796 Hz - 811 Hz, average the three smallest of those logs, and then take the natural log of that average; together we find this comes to 1.39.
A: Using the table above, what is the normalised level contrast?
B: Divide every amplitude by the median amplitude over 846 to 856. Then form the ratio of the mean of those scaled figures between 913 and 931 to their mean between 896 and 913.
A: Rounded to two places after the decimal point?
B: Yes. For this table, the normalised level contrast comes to 0.90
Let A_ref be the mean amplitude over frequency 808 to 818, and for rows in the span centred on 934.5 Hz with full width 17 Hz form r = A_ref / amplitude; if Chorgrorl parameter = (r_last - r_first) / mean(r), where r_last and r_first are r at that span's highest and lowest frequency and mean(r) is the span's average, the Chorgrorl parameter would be 0.056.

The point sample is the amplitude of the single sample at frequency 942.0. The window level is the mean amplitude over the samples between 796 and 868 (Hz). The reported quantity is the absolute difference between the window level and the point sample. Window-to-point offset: 12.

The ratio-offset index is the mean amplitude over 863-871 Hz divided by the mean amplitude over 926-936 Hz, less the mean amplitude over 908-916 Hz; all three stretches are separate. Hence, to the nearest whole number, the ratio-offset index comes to -47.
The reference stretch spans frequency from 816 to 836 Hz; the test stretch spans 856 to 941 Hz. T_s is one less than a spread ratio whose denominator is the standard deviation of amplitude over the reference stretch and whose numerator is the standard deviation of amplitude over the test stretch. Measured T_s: 0.0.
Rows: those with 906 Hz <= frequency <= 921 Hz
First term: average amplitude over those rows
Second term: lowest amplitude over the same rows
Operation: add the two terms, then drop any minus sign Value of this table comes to 95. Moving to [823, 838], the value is 104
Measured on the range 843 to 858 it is 107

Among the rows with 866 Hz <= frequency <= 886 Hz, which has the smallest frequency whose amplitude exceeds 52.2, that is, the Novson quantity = 867.0 Hz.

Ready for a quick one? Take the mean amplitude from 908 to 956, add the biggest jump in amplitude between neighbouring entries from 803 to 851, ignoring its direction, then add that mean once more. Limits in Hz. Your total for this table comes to 94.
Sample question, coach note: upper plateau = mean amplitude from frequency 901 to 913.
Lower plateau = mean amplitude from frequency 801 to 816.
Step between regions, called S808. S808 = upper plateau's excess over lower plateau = -6.6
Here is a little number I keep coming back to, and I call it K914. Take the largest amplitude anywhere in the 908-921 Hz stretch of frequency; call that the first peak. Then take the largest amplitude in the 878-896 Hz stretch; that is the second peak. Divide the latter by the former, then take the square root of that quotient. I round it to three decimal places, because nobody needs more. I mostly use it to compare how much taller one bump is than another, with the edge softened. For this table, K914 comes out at 1.060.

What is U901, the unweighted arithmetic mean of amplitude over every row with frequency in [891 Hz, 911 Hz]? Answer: 52.2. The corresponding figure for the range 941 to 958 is 43.0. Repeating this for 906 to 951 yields 45.9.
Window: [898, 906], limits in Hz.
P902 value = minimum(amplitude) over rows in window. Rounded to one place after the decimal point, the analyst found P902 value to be 49.9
